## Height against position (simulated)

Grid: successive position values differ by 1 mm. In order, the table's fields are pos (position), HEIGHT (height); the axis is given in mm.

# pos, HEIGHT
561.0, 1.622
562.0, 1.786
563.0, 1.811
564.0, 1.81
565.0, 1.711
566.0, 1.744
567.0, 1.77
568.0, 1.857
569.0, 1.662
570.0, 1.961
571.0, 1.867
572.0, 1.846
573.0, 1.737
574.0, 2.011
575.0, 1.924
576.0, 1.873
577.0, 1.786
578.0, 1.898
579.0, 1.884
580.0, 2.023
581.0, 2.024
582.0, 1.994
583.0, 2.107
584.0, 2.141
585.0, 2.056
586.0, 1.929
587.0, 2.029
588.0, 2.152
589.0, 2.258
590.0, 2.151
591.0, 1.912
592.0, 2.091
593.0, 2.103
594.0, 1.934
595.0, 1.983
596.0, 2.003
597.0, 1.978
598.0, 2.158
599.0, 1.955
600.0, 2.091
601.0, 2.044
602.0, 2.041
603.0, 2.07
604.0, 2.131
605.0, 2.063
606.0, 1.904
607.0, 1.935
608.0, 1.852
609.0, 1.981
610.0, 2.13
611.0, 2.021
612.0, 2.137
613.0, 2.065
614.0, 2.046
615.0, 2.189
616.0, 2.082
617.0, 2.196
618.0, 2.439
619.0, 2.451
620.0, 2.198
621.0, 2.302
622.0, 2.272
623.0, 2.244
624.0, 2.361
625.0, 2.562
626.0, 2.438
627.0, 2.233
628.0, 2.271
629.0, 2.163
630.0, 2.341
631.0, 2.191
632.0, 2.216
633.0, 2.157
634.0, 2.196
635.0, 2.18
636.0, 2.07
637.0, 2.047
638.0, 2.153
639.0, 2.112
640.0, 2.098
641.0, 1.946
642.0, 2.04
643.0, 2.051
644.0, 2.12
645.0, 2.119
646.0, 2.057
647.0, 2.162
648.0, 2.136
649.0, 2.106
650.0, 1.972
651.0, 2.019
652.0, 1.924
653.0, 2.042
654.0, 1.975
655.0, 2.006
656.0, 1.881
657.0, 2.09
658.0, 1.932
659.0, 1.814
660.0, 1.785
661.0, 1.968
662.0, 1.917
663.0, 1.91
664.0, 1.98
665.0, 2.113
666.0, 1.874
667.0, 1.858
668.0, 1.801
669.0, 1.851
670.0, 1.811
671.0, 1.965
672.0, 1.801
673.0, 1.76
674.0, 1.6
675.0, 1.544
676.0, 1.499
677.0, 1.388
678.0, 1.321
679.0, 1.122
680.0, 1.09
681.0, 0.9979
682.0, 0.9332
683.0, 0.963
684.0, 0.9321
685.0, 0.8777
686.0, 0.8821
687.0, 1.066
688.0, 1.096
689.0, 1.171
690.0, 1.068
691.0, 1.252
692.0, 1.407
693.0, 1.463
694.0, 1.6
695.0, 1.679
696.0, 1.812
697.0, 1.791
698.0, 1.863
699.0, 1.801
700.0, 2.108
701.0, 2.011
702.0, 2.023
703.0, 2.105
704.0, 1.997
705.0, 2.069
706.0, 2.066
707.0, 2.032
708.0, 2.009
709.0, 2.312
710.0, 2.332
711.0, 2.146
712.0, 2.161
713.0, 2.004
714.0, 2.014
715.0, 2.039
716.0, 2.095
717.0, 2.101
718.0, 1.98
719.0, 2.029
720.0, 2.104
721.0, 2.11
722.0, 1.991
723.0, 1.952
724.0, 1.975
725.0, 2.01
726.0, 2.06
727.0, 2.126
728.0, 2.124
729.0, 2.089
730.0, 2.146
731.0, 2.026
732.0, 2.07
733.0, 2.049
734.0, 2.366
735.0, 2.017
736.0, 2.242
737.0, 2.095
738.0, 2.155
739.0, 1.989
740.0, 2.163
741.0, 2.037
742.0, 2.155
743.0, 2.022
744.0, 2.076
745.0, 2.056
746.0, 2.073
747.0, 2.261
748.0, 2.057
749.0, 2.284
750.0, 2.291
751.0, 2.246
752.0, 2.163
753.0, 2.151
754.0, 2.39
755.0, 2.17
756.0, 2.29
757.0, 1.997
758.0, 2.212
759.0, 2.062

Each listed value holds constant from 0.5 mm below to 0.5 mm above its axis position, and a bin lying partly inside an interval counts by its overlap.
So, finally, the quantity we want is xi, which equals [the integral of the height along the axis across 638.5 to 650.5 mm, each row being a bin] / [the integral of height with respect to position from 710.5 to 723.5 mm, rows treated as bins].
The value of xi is 0.9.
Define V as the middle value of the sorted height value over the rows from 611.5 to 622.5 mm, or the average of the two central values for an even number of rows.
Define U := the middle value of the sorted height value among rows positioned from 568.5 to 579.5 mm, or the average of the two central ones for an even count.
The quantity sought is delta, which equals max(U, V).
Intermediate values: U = 1.87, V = 2.20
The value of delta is 2.20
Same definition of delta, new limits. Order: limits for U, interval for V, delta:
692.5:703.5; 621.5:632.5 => 2.27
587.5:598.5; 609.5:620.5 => 2.14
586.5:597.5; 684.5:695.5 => 2.03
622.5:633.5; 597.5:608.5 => 2.24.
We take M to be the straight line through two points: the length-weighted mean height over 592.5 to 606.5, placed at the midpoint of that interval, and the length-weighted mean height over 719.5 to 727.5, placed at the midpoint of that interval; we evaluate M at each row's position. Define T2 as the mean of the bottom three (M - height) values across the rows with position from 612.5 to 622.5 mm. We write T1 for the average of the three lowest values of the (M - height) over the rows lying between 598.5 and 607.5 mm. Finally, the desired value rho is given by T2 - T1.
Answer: -0.30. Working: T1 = -0.064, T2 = -0.36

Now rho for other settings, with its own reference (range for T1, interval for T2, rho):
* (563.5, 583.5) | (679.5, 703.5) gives -0.02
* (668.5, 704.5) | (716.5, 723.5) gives -0.03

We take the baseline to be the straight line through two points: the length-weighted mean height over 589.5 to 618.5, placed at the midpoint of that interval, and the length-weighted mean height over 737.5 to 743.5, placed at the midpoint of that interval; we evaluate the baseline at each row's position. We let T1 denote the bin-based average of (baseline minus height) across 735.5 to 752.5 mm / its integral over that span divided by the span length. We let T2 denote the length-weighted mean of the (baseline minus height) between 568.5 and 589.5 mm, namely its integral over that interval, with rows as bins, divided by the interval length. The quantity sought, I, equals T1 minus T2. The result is -0.14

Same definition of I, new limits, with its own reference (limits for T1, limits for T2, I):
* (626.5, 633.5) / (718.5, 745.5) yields -0.16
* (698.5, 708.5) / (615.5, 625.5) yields 0.31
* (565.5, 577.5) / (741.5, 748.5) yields 0.23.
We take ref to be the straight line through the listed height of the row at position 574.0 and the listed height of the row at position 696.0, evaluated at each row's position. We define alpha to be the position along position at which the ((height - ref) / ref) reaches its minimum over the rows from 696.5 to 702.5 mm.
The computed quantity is 697.0 mm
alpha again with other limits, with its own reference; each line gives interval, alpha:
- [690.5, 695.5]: 691.0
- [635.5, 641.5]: 641.0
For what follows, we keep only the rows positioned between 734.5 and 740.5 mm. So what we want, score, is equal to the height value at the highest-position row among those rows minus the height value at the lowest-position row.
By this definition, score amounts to 0.15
